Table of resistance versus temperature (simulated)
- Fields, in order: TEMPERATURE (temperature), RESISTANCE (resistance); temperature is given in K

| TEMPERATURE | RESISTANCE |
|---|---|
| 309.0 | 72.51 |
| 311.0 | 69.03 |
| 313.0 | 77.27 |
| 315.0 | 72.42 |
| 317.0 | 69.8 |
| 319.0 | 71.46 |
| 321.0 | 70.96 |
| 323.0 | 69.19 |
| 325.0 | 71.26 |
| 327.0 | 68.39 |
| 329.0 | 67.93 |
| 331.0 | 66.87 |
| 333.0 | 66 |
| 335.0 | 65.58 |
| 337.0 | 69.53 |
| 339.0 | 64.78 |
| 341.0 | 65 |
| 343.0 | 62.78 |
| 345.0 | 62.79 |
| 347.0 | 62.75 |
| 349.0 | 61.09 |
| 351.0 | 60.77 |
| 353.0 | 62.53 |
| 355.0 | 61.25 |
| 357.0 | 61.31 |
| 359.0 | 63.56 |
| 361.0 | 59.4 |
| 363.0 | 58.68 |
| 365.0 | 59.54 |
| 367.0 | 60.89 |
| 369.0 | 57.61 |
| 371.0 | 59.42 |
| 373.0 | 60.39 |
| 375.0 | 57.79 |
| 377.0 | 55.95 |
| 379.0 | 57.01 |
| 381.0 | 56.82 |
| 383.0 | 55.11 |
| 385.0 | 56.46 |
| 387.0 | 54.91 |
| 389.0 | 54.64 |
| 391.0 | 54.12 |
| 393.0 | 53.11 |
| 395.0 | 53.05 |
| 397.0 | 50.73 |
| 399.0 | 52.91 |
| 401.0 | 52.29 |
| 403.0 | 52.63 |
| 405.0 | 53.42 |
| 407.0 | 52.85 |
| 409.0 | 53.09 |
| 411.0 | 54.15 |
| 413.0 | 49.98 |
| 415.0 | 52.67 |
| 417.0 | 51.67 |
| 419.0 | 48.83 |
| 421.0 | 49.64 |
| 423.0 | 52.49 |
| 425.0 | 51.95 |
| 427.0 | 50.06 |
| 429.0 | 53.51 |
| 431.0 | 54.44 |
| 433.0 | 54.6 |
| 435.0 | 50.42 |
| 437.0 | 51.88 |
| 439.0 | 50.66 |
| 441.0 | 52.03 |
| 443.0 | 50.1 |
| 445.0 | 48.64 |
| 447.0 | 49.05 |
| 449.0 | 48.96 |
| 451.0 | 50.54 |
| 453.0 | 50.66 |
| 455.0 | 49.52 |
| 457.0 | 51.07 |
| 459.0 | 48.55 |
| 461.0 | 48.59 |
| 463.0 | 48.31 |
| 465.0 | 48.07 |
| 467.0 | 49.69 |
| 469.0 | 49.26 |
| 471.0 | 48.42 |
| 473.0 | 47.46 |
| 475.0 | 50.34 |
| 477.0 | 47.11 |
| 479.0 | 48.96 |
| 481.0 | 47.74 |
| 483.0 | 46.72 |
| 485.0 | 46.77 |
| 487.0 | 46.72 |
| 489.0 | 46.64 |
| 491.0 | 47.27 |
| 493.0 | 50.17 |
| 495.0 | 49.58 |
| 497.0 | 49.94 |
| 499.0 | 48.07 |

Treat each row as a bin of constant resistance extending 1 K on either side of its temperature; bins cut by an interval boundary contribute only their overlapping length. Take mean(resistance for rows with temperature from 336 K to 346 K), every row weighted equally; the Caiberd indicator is 65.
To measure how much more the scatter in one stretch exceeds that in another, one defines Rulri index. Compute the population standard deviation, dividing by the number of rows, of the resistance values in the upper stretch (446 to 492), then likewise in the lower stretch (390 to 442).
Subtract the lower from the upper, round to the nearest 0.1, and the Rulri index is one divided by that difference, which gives -5.0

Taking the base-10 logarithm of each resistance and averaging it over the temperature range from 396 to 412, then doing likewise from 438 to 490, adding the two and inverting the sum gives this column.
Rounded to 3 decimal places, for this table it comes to 0.293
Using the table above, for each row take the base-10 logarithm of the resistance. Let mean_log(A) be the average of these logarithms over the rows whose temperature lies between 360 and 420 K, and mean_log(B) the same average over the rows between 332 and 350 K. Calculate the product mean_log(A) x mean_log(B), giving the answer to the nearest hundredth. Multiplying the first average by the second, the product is 3.15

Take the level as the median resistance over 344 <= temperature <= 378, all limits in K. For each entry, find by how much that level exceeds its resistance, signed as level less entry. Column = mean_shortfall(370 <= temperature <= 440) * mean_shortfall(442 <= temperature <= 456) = 81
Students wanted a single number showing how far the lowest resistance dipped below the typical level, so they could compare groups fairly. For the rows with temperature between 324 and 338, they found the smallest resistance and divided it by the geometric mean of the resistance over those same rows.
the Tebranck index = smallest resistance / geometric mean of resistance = 0.966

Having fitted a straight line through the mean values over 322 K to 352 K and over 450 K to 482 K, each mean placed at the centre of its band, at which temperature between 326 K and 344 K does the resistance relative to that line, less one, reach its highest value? 337.0 K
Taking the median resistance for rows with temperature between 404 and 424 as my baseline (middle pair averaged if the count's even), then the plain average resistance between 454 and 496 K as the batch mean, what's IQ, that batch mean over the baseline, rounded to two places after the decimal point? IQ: 0.92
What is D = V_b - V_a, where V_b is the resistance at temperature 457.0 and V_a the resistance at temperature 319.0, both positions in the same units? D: -20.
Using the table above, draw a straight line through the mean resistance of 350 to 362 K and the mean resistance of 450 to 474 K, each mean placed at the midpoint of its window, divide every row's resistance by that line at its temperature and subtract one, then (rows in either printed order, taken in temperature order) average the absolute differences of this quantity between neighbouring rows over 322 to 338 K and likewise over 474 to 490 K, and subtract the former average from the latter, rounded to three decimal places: -0.002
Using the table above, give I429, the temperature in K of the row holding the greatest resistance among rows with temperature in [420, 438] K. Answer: 433.0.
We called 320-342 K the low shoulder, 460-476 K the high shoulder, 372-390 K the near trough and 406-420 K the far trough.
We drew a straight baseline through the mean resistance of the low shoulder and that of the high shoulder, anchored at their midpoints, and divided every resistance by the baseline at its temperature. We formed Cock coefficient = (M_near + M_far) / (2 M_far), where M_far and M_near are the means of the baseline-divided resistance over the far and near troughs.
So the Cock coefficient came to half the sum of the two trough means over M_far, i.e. 1.01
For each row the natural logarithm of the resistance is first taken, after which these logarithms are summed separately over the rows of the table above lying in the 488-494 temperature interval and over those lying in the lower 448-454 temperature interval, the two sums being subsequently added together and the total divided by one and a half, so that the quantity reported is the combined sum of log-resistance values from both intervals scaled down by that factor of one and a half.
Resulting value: 15.6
